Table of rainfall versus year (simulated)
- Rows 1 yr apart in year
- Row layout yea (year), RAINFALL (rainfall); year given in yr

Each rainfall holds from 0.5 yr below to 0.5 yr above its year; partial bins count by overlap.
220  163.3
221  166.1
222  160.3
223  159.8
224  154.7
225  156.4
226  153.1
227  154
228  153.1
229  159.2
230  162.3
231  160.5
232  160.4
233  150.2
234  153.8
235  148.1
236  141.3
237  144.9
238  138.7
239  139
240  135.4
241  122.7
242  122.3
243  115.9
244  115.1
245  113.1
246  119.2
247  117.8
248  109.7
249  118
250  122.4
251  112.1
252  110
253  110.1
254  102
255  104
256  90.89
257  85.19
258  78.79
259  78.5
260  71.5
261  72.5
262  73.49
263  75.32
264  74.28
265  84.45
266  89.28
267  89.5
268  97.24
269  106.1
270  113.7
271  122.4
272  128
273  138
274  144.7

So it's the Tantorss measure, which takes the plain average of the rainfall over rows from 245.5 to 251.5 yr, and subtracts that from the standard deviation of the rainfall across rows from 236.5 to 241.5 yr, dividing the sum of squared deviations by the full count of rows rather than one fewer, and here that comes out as -109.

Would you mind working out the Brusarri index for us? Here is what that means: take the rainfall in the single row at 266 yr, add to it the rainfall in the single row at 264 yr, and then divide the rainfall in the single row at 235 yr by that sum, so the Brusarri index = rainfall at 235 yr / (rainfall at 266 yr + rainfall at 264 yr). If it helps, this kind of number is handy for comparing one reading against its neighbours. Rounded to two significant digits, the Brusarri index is 0.91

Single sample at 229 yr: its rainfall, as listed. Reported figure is 159.2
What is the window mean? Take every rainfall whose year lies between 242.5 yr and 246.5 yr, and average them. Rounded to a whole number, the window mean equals 116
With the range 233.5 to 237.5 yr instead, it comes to 147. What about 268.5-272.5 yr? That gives 118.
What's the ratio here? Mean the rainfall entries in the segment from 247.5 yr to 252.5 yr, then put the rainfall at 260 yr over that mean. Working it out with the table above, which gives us 0.625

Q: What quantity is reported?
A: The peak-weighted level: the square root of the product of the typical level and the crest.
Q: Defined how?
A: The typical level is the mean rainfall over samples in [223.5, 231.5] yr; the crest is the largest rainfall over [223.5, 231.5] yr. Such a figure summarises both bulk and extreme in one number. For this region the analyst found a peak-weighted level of 159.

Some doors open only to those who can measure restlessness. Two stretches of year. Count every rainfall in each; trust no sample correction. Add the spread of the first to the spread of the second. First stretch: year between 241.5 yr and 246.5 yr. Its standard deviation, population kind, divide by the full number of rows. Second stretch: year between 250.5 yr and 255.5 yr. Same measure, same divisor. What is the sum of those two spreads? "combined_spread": 7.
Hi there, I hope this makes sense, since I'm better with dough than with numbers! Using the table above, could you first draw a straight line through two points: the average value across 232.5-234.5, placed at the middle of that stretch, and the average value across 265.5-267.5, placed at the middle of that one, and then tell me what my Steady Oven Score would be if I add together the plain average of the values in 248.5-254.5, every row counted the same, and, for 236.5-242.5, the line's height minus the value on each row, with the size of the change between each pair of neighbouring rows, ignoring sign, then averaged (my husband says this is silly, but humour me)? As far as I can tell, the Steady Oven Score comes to 117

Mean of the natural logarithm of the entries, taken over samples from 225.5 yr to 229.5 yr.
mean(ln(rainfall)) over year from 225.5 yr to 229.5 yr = 5.0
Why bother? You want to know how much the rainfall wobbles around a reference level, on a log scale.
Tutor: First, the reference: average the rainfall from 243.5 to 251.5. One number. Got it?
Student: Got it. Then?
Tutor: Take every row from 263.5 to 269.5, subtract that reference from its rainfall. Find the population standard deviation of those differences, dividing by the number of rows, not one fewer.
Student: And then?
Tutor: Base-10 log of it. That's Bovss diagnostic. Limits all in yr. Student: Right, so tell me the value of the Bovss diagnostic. 1.0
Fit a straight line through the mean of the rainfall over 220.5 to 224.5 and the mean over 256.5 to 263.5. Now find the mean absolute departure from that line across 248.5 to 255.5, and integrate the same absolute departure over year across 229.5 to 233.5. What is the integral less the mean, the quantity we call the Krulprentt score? 56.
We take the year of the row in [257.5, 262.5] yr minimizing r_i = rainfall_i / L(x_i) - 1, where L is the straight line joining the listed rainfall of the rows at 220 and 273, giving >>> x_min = 260 yr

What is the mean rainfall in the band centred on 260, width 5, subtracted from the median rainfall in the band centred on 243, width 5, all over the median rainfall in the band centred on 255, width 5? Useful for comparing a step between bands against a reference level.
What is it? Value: 0.40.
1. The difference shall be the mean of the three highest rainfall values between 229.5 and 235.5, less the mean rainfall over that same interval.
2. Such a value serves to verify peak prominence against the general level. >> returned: 5.2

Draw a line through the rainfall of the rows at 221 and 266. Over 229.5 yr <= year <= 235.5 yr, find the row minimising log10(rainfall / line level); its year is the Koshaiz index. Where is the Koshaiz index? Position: 233 yr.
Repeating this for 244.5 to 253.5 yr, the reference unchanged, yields 245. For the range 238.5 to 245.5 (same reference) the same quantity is 243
